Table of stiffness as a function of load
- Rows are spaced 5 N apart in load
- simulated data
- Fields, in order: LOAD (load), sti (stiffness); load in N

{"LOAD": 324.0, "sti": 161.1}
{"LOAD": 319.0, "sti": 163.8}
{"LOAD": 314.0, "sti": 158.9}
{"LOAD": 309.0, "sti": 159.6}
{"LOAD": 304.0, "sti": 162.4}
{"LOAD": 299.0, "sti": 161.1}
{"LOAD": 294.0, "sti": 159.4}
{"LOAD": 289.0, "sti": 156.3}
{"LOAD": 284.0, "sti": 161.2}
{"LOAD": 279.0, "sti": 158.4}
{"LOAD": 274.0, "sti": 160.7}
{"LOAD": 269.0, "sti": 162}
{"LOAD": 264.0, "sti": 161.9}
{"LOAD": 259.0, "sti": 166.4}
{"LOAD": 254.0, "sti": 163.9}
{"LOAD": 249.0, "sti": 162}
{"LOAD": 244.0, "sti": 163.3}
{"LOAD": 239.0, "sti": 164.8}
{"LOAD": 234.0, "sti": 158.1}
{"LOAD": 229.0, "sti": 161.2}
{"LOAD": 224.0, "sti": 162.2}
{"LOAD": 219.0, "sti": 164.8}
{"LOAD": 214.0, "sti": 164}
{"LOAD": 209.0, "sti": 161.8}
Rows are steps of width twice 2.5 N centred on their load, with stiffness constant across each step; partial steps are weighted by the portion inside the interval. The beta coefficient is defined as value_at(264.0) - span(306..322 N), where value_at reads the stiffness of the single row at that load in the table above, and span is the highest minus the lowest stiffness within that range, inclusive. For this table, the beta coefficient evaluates 157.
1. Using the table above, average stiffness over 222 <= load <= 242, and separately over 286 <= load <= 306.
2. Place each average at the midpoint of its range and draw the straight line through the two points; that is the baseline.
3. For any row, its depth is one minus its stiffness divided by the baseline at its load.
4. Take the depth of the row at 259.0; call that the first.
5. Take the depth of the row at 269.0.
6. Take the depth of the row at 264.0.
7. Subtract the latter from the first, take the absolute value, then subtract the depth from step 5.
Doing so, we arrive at 0.036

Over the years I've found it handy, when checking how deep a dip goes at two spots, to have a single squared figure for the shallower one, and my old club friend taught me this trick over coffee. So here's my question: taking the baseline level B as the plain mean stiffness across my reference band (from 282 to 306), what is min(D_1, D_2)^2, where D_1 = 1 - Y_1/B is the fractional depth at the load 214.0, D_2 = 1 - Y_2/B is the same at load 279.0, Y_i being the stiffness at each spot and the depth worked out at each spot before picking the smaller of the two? 0.0006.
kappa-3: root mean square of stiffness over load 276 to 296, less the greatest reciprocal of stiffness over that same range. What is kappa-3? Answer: 159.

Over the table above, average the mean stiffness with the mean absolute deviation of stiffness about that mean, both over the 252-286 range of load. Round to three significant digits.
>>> 81.9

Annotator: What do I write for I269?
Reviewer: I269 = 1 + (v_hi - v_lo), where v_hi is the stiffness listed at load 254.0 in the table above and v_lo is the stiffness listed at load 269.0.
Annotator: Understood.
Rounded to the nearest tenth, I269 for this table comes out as 2.9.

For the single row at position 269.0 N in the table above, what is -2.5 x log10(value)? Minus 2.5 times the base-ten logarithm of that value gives -5.52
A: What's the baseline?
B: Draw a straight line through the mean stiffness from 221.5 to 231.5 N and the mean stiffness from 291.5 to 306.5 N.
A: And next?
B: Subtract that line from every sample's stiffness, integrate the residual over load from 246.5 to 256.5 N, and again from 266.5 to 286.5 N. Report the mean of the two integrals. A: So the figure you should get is 1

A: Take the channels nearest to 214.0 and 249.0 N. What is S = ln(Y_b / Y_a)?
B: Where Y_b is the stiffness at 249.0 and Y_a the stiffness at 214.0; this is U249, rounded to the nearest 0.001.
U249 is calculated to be -0.012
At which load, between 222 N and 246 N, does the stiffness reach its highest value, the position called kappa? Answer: 239.0 N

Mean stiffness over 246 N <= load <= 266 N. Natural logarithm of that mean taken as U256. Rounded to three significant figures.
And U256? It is 5.10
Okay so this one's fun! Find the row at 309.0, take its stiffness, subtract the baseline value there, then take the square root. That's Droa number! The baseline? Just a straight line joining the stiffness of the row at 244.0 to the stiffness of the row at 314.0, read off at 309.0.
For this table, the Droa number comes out 0.6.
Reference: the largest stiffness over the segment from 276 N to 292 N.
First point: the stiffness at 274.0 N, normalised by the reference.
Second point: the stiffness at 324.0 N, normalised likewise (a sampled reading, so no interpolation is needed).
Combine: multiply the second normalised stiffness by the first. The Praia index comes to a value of 1.00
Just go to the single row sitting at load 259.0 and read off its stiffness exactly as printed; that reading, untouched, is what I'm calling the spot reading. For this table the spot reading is 166.4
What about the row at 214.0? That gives 164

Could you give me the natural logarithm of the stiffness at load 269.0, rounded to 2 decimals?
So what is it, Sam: 5.09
